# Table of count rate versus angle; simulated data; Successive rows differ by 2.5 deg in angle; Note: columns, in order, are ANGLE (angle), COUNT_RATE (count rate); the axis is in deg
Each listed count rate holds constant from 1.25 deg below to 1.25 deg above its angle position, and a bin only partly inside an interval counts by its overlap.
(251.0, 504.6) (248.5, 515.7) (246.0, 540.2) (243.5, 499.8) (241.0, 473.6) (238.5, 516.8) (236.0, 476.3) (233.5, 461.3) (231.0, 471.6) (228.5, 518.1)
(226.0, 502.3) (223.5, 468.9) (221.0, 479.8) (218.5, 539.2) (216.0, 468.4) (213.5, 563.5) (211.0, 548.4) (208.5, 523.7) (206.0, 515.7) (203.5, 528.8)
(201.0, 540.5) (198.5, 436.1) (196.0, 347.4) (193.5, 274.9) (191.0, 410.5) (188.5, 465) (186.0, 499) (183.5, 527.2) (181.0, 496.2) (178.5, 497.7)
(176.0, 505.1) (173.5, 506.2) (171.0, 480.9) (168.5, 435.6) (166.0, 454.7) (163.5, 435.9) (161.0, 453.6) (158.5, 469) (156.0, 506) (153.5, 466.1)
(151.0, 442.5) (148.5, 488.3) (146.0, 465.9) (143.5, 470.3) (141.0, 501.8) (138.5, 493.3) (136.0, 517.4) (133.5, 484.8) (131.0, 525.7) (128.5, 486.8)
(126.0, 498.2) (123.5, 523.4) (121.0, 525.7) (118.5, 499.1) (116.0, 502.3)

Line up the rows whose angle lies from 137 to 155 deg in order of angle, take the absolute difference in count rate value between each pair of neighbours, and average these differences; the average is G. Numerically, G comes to 23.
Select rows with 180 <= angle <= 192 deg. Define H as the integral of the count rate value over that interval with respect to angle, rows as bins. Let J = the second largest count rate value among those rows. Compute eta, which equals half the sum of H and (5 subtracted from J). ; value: 3131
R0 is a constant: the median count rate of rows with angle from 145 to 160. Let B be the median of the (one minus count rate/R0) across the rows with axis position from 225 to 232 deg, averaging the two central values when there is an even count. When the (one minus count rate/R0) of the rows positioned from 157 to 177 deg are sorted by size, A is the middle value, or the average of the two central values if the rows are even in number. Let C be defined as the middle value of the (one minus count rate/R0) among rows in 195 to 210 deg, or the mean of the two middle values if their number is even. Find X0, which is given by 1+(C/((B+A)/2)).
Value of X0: 4.6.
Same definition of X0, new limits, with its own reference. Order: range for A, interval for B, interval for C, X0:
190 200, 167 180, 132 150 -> 0.3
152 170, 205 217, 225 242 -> 1.4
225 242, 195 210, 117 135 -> 2.0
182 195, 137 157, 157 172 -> -1.9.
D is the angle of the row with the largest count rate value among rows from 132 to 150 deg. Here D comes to 136.0 deg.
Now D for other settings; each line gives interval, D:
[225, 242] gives 228.5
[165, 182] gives 173.5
